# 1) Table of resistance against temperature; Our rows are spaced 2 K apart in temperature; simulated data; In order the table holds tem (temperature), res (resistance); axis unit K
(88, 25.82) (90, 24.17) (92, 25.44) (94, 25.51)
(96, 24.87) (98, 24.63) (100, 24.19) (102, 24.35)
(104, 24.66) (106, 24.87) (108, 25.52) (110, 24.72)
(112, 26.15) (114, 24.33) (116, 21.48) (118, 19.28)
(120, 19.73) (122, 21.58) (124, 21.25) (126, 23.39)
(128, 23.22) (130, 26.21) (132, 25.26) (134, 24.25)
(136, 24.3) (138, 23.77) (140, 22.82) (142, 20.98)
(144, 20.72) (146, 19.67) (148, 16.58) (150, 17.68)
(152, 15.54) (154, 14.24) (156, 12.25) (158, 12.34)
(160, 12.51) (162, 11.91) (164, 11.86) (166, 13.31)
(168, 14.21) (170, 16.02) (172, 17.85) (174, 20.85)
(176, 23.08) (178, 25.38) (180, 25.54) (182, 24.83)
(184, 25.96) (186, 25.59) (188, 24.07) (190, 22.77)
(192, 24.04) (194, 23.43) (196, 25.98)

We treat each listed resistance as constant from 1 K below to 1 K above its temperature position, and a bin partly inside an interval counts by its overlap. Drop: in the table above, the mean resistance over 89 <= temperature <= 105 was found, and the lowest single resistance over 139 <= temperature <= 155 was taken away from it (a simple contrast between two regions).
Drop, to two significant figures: 10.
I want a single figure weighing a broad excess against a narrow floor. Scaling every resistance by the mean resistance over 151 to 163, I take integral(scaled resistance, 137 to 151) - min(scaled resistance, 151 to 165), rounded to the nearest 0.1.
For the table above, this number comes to 20.8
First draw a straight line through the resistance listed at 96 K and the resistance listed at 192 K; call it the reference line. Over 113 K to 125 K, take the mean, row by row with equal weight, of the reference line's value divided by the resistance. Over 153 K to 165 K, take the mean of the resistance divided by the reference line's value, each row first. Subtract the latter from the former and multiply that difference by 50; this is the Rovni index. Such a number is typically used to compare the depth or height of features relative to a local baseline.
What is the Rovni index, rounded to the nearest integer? 33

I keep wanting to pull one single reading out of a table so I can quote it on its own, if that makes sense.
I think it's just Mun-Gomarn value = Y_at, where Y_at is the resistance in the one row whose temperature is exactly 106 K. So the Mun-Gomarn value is 24.87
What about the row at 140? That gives 22.82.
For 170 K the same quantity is 16.02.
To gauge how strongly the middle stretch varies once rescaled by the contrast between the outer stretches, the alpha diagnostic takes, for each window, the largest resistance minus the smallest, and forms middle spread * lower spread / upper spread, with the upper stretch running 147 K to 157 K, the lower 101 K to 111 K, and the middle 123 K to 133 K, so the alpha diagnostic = 1.1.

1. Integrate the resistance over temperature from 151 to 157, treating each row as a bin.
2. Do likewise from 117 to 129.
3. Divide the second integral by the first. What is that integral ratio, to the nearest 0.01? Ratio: 3.06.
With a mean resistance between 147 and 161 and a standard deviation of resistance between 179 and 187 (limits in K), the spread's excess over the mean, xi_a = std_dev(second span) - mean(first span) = -14.0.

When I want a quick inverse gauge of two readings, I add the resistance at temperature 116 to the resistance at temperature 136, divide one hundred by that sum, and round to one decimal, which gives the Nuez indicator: 2.2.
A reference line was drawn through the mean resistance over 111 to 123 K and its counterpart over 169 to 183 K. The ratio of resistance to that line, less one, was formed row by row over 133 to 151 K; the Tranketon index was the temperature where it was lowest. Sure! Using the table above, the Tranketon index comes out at 148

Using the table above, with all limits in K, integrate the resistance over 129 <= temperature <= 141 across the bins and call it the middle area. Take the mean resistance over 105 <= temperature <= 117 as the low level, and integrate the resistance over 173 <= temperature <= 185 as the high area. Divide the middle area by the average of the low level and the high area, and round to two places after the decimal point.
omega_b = 1.86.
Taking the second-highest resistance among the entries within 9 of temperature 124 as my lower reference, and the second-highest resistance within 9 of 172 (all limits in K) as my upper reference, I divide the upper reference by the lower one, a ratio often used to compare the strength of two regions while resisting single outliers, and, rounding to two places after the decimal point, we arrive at 1.00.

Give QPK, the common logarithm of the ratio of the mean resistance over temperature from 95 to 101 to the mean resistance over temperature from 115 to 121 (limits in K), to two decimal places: 0.09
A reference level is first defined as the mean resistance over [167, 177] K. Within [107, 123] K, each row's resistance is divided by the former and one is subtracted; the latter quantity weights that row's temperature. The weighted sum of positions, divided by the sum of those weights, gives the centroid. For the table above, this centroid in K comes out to 112.9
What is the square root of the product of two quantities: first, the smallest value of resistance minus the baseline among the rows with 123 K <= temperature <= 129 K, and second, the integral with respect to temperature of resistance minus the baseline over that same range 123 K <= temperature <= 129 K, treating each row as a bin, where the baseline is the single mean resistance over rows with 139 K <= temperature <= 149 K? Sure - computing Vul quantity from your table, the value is 4.0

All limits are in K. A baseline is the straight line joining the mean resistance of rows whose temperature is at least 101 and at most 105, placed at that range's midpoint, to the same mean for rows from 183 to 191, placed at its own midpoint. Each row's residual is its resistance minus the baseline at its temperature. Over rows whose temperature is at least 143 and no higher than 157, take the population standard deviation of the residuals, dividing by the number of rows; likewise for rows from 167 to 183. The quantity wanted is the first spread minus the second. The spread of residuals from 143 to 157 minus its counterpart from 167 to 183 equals -1.4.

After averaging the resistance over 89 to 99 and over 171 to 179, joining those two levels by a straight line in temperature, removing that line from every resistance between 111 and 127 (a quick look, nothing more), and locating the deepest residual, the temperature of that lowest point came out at 118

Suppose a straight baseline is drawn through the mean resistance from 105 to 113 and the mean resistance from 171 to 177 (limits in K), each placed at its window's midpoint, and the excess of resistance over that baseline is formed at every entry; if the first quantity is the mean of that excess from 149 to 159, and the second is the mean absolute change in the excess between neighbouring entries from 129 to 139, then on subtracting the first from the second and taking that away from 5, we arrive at -3.2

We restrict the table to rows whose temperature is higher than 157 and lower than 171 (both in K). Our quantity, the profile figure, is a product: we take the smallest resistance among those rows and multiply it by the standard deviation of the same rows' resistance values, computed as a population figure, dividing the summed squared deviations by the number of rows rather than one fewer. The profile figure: 17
